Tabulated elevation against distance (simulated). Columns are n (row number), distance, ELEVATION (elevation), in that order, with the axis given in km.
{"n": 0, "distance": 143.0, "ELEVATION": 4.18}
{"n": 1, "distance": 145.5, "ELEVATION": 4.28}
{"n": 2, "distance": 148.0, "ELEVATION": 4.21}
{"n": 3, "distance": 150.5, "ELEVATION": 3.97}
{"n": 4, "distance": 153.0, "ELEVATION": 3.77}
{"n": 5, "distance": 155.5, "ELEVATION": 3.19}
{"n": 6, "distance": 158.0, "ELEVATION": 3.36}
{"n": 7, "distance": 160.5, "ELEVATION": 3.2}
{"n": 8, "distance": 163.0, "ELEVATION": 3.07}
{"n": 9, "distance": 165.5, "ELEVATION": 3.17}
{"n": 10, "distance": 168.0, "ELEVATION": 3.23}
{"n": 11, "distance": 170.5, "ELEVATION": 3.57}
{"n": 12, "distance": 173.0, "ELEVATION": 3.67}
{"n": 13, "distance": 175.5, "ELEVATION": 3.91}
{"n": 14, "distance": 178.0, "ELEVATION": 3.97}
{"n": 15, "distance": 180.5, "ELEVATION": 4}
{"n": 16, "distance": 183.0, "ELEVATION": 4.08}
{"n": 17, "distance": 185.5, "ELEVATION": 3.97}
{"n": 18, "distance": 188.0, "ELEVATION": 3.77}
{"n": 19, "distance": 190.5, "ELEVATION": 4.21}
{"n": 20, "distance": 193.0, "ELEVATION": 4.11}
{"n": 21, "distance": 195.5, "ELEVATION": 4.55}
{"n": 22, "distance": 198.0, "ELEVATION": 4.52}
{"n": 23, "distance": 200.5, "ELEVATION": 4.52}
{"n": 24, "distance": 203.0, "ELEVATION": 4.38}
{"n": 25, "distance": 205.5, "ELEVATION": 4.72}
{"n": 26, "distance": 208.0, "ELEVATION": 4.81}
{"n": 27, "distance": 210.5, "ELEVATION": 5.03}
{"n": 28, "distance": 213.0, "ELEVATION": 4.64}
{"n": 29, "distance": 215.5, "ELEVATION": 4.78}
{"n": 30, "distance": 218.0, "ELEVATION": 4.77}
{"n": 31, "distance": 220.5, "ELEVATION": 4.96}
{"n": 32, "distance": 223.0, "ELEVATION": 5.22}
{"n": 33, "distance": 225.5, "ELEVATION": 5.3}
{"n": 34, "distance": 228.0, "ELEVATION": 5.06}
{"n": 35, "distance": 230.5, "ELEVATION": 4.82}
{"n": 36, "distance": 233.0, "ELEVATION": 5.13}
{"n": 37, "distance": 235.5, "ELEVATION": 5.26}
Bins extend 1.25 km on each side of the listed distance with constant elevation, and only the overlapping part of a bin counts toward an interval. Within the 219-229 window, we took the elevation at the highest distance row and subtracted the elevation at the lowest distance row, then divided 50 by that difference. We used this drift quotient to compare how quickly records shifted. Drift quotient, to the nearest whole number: 500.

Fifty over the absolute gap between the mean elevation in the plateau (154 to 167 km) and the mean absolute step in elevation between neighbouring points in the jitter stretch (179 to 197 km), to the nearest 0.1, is 16.8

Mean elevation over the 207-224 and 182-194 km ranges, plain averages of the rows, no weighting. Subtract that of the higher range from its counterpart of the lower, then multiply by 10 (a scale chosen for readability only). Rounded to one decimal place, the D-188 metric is -8.6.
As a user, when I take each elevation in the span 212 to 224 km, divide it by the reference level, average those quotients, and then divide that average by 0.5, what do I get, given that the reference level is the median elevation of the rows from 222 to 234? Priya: 1.90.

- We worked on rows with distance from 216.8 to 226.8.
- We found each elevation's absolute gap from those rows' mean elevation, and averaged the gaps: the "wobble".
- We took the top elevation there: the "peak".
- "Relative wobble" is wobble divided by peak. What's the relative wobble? 0.037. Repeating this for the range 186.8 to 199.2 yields 0.053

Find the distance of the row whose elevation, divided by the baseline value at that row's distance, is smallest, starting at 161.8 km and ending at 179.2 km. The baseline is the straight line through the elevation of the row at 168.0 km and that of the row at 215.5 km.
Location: 168.0 km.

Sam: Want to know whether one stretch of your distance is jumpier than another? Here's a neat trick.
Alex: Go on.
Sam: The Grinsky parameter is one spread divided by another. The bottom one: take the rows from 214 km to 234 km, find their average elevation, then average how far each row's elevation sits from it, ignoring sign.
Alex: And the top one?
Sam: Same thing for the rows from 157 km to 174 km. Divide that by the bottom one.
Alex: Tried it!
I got 1.0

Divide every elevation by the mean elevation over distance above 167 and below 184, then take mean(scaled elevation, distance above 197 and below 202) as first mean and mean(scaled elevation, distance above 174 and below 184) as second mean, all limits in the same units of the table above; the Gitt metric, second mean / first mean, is 0.88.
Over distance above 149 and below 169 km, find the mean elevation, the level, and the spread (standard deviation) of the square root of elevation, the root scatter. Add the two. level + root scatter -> 3.5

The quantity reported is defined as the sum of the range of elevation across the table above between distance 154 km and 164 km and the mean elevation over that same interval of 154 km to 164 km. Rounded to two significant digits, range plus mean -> 3.5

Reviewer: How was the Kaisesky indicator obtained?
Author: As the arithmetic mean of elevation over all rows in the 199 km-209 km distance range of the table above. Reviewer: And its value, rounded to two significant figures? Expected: 4.6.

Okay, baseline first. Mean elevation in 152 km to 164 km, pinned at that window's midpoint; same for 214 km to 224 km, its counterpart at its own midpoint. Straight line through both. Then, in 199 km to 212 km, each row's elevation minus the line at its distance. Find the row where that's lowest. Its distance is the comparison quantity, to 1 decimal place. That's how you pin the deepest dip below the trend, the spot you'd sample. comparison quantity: 203.0 km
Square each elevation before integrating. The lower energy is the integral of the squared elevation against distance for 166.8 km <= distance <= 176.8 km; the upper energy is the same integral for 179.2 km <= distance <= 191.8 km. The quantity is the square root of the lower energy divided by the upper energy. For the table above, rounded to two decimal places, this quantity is 0.80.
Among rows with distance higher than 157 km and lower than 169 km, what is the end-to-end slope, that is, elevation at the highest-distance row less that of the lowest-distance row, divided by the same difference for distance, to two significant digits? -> -0.013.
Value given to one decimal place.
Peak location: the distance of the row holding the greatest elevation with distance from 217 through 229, 225.5 km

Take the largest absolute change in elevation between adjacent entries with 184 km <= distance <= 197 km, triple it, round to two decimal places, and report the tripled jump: 1.32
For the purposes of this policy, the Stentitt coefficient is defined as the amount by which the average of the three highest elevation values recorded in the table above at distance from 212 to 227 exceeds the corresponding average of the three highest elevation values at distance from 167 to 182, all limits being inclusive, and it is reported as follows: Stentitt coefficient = 1.2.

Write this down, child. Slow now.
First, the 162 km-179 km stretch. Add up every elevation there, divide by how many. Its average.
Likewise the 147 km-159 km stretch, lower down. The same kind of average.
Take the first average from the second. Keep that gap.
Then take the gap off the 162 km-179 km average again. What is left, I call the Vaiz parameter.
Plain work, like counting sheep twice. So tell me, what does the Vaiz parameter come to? 3.33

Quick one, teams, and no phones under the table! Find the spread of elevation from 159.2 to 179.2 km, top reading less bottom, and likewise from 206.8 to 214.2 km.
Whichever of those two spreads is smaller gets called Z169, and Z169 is 0.4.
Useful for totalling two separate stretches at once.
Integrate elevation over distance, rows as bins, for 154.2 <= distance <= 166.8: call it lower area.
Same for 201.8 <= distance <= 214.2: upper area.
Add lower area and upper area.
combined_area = 99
